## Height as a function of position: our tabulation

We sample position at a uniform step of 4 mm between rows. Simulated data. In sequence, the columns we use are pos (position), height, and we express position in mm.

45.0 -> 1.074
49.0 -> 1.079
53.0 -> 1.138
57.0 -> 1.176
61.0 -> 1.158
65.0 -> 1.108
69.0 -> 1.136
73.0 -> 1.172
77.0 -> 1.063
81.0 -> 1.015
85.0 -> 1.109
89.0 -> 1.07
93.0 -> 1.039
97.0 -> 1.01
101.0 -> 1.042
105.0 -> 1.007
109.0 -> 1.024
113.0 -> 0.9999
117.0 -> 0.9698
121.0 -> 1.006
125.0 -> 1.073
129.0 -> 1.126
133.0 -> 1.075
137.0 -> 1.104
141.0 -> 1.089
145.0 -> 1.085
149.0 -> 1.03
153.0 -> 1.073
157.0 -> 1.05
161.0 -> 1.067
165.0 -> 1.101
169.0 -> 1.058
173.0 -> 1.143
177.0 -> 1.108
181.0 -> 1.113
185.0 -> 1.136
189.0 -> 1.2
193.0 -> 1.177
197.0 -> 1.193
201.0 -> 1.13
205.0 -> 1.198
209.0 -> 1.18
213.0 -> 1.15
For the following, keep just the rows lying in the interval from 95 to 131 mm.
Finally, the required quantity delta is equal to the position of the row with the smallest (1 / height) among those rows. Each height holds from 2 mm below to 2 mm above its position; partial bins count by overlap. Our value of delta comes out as 129.0 mm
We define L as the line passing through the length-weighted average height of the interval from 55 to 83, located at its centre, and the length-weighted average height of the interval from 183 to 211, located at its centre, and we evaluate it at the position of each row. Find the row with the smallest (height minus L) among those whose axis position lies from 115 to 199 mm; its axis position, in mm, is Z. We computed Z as 117.0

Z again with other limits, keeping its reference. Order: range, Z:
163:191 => 169.0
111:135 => 117.0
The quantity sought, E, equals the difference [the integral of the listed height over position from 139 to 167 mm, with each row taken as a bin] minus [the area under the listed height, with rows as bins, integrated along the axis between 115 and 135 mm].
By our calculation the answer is 9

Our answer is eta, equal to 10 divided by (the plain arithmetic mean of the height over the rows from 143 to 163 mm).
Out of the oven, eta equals 9.43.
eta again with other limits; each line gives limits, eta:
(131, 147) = 9.19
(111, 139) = 9.52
